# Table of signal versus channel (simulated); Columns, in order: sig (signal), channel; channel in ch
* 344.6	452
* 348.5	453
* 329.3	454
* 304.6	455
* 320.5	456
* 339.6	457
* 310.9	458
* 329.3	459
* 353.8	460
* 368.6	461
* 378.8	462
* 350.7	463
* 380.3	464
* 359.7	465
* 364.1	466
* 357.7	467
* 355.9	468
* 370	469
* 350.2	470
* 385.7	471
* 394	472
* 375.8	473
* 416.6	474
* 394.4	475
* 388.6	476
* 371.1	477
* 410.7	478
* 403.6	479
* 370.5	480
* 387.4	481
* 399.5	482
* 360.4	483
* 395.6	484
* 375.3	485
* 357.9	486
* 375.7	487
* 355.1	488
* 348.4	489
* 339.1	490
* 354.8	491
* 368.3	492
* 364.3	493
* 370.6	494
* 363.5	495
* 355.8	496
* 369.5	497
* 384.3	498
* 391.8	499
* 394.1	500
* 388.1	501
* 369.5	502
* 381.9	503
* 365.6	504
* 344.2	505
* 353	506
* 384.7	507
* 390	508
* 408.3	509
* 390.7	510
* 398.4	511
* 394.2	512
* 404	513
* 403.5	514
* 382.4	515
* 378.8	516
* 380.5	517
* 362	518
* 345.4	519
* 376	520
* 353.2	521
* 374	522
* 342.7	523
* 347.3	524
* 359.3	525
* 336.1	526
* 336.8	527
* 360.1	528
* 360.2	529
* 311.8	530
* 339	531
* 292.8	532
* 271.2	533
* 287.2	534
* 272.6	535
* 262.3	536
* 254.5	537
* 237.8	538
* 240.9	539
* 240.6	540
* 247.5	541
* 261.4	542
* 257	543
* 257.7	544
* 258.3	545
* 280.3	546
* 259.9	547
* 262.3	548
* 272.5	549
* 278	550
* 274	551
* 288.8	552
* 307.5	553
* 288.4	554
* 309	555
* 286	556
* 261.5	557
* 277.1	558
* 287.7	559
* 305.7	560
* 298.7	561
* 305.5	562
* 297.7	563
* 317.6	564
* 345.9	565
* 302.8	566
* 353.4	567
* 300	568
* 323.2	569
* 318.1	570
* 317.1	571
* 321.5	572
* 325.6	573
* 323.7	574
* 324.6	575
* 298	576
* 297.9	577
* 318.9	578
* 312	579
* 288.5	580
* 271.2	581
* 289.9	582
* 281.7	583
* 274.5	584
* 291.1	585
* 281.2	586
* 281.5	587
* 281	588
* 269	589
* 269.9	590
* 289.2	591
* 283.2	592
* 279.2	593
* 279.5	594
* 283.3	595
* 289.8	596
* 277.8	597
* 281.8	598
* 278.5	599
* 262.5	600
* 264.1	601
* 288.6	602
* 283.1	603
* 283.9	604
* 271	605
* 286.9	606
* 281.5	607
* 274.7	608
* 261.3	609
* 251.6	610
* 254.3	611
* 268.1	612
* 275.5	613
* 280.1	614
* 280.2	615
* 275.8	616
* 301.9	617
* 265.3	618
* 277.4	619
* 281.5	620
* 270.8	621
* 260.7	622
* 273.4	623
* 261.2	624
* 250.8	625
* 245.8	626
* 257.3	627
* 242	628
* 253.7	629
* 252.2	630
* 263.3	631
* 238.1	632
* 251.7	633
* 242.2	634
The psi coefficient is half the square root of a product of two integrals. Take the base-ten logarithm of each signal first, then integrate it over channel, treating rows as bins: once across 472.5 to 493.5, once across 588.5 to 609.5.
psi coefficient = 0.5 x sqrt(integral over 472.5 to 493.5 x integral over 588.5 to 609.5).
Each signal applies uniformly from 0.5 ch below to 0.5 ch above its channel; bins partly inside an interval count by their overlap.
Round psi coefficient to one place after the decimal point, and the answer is 26.3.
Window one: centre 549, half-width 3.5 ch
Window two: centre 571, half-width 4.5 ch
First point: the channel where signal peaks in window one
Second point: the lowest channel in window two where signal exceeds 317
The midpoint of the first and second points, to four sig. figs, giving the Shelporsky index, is 559.5 ch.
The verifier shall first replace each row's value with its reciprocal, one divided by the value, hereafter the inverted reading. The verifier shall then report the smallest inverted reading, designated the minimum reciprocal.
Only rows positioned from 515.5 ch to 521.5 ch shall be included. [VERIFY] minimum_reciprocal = 0.0026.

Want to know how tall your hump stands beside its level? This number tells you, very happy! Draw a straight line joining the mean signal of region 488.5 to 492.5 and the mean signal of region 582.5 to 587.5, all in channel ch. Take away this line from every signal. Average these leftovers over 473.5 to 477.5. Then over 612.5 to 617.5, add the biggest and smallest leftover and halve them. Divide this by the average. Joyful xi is 1.0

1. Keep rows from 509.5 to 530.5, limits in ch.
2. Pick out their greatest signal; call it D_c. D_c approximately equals 404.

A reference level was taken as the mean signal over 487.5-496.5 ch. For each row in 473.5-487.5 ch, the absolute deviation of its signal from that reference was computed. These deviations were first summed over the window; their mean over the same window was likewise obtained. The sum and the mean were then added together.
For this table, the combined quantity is 427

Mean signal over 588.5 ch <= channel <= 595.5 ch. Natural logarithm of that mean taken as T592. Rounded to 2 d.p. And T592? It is 5.63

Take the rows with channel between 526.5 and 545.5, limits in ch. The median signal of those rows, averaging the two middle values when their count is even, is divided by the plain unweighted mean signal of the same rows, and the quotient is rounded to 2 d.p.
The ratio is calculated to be 0.93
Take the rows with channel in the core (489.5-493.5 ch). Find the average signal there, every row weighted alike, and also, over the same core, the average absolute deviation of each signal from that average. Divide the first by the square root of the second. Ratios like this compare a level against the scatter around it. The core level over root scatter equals 115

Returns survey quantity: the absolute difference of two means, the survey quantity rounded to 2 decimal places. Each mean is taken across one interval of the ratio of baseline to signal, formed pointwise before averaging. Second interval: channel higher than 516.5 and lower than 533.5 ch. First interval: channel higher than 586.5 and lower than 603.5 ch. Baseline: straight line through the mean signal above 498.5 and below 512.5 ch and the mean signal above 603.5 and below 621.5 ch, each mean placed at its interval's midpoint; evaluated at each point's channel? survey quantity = 0.01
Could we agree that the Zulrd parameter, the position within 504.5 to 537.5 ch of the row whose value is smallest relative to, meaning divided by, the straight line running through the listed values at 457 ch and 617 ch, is 537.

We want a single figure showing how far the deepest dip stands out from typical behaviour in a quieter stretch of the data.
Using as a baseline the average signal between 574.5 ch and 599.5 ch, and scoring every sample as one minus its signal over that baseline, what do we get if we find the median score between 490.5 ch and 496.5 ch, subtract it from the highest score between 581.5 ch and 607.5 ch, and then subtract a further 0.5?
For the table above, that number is -0.15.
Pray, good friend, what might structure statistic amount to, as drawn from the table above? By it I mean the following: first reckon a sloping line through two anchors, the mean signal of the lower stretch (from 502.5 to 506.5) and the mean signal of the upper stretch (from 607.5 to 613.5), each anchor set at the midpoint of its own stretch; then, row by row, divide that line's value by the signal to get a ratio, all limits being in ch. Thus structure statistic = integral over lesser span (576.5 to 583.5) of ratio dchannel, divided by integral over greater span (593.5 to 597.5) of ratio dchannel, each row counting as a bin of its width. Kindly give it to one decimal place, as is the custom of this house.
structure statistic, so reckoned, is 1.8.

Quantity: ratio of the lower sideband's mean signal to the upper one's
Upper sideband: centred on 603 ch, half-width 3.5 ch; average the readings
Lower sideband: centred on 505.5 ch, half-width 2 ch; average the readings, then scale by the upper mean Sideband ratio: 1.31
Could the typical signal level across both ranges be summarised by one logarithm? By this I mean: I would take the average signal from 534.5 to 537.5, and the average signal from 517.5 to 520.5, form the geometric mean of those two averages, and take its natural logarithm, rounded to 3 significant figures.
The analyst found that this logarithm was 5.73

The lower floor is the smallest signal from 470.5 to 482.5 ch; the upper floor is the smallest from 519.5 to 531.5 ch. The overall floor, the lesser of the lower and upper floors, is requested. 312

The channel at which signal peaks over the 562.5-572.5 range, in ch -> 567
